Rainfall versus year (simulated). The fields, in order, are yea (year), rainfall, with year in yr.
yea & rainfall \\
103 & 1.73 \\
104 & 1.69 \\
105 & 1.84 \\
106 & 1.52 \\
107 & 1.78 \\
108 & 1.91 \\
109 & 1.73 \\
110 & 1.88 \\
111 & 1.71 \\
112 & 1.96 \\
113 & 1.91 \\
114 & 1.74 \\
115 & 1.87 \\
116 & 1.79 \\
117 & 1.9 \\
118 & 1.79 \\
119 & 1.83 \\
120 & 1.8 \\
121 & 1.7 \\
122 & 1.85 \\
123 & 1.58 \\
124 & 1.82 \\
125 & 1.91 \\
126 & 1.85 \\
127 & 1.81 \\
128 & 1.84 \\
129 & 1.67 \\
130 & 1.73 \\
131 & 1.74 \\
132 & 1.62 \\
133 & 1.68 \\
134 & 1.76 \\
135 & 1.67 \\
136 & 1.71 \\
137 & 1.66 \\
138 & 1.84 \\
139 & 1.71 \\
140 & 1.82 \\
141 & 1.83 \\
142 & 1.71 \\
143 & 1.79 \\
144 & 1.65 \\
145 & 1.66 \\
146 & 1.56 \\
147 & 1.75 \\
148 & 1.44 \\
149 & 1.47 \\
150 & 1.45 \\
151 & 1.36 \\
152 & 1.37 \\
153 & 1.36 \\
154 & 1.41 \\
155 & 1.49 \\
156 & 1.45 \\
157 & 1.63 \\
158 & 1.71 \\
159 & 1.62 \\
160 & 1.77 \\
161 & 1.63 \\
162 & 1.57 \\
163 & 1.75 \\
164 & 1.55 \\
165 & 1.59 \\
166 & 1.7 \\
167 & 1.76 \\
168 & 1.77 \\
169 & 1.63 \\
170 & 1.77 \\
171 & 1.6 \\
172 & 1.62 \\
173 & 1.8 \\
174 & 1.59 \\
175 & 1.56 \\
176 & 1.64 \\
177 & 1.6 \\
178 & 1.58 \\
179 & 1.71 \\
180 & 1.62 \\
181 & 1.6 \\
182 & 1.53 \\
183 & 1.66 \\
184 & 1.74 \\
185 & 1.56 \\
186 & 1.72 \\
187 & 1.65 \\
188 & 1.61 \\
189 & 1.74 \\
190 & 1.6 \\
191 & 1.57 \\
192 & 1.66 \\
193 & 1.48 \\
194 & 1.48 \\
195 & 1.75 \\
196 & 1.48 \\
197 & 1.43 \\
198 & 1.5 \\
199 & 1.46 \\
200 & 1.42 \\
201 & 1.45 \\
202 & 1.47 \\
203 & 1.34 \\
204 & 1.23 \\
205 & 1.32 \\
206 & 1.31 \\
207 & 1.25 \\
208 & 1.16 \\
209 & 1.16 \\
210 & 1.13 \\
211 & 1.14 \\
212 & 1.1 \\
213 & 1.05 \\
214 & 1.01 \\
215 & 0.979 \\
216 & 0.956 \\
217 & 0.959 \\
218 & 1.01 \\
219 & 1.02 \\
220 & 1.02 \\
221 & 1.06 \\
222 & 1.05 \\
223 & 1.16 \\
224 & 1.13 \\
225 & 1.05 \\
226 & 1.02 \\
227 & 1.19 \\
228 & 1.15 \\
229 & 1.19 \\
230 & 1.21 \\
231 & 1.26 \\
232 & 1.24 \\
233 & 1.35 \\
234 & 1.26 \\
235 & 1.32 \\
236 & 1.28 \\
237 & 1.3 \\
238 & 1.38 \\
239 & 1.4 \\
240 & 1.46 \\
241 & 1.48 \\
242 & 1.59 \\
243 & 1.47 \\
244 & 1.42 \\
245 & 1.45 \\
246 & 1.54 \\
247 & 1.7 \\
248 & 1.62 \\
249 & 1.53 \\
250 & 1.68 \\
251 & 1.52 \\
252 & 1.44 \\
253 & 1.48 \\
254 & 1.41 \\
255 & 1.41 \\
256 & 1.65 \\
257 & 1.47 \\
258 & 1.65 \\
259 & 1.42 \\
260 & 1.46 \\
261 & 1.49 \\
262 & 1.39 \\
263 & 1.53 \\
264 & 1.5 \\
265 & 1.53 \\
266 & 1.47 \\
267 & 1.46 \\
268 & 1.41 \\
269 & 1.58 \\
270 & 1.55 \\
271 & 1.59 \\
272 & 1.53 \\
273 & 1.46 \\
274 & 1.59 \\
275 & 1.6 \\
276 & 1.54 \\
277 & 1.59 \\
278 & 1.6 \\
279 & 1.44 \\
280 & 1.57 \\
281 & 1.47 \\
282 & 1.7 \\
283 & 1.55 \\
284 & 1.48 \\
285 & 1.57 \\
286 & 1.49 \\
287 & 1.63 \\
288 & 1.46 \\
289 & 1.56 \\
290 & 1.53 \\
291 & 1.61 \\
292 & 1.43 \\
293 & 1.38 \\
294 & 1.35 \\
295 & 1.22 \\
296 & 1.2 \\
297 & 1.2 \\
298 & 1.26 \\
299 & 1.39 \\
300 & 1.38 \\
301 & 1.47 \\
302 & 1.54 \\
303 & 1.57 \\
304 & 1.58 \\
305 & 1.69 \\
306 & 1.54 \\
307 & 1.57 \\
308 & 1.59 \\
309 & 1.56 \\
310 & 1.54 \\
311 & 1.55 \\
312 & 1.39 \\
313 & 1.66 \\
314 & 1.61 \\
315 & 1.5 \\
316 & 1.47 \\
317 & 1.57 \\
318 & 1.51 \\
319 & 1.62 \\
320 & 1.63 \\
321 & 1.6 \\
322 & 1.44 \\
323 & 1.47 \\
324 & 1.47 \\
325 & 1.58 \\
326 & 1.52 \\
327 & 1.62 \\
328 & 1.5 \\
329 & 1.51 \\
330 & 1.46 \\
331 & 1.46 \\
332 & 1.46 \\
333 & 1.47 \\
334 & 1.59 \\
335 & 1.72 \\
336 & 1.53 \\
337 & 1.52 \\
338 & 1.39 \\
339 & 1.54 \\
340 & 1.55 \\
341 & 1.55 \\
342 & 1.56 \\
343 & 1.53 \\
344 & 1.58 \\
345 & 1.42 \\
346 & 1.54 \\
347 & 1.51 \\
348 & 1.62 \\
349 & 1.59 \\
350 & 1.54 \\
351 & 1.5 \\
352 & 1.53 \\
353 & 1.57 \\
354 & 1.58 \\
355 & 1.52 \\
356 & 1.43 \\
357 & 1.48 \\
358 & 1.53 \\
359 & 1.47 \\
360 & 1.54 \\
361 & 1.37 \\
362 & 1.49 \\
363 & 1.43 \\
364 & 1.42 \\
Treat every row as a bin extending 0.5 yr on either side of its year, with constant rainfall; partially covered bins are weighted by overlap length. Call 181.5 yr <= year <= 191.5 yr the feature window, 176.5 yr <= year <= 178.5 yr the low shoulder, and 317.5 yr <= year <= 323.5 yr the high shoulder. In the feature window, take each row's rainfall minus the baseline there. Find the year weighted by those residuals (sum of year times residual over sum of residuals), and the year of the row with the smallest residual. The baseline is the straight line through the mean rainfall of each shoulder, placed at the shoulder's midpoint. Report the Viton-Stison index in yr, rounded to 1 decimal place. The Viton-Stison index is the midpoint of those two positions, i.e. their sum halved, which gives 184.3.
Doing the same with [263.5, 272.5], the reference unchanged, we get 267.3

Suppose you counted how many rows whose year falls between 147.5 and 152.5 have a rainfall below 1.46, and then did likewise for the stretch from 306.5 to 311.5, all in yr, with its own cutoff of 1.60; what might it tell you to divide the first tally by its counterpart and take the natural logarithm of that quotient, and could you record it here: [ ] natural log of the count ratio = -0.2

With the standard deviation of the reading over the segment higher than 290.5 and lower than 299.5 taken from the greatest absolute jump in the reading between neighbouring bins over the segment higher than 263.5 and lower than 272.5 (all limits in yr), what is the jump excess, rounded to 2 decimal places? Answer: 0.04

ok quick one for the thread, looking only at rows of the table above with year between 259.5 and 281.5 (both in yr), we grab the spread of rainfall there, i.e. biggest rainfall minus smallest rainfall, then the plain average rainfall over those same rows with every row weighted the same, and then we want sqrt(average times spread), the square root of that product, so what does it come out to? 0.56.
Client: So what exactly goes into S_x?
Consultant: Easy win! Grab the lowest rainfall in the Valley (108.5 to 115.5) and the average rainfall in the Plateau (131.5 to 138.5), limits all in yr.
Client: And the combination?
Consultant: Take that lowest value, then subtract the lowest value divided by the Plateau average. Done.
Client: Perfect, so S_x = 0.71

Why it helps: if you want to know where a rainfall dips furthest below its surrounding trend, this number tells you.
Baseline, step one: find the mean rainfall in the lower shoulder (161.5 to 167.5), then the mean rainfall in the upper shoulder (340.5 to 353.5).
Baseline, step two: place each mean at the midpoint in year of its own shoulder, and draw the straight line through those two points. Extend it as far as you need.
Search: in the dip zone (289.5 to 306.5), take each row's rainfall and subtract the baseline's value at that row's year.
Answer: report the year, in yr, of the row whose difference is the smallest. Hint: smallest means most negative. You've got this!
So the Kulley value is 296 yr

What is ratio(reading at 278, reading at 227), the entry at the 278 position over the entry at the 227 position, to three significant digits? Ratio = 1.34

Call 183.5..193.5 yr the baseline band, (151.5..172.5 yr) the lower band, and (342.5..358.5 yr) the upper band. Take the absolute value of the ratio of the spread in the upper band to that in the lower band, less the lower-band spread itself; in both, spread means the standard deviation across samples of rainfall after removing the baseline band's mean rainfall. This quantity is 0.28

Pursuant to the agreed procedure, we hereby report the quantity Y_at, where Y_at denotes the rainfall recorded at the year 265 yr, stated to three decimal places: 1.530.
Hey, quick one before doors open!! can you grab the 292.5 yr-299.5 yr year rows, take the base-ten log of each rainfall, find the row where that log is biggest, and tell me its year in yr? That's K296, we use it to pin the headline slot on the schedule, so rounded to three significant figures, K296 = 299 yr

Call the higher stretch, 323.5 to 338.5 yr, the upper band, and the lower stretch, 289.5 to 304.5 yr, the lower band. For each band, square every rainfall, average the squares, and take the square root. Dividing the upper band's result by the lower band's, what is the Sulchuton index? 1.08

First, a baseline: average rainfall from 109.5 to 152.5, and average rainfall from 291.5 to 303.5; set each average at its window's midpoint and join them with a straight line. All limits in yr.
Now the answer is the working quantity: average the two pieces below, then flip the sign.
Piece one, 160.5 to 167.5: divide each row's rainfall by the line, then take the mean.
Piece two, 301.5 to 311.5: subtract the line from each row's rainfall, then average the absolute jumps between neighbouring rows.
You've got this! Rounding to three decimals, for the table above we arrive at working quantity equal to -0.522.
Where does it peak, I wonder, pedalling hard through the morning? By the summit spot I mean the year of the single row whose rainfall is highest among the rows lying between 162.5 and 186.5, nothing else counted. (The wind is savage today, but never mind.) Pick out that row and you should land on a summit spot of 173 yr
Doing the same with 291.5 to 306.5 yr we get 305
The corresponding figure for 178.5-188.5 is 184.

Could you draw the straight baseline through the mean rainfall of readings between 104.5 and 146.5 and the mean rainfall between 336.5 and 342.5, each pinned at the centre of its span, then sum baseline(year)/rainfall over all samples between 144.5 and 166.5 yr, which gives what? 24.6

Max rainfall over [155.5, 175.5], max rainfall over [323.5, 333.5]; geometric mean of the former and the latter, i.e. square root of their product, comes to 1.71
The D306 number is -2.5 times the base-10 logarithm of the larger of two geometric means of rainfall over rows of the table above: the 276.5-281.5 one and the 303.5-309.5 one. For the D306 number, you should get -0.50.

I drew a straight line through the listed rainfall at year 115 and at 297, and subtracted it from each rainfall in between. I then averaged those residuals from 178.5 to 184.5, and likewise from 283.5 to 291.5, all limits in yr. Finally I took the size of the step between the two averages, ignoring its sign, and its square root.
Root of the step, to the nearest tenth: 0.5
